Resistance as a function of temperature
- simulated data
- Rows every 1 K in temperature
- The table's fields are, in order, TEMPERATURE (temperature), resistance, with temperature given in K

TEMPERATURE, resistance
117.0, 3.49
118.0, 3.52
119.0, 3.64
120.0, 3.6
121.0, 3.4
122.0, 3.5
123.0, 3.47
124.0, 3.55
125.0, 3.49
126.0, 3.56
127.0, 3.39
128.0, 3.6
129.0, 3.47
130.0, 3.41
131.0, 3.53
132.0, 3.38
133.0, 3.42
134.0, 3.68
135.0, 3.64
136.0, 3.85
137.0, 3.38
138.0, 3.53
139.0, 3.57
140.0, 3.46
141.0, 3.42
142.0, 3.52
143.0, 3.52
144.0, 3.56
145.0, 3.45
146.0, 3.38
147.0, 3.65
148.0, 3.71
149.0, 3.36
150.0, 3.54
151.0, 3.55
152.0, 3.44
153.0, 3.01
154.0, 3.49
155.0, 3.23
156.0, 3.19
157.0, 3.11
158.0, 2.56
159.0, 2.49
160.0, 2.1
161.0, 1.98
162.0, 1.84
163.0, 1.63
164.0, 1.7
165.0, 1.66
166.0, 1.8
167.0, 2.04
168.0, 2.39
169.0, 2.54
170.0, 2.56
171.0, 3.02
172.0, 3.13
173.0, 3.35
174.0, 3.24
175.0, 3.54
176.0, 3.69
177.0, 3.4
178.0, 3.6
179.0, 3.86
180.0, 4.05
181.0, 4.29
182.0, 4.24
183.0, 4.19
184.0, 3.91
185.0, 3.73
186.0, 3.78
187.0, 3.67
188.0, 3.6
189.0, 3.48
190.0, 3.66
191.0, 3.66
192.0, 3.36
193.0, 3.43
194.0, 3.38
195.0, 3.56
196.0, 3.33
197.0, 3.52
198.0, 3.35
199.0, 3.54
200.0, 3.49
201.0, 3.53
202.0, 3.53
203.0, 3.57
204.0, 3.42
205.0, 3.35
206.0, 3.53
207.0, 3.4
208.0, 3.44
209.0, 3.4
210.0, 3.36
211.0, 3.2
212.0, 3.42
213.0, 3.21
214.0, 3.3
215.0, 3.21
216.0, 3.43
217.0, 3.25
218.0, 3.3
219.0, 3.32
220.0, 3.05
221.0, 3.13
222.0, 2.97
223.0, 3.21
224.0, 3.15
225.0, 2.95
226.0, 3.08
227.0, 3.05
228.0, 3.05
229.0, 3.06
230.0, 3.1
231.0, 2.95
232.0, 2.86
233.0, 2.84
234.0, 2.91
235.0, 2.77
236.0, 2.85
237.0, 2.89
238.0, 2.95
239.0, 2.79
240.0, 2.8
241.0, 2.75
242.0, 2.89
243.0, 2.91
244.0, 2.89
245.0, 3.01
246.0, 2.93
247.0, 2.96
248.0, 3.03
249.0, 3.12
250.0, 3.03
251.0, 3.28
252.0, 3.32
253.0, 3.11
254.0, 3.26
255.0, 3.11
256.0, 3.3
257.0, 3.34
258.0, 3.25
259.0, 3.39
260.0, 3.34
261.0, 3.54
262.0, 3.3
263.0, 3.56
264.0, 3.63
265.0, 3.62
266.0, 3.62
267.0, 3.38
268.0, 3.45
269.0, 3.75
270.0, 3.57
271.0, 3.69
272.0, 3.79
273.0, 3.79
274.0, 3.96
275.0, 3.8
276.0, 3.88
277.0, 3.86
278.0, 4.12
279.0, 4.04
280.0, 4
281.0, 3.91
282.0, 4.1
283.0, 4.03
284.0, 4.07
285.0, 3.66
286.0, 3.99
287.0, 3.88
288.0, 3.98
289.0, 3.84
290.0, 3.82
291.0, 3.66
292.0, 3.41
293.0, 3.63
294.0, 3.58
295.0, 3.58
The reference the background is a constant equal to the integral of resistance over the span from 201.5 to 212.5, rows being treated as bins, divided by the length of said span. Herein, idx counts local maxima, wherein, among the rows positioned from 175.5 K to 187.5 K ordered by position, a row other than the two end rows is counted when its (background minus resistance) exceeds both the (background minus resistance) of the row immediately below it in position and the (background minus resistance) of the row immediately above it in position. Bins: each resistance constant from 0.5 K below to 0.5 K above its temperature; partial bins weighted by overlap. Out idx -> 2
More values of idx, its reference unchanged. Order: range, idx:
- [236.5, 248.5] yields 4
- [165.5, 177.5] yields 1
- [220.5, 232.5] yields 2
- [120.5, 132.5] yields 4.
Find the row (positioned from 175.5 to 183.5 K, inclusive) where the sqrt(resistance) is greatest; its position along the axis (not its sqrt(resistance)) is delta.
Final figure 181.0 K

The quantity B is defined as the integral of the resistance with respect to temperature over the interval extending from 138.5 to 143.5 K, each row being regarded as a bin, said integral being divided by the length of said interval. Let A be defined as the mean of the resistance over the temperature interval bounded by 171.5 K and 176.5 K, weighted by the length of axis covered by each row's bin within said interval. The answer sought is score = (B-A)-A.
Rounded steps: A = 3.39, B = 3.50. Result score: -3.3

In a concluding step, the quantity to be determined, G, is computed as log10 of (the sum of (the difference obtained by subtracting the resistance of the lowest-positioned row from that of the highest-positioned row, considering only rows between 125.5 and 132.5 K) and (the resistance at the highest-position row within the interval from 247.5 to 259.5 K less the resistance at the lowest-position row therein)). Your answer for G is -0.74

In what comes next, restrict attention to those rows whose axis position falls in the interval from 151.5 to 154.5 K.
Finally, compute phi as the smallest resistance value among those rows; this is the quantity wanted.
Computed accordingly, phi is 3.01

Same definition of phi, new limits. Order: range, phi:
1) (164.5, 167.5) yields 1.66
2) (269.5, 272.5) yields 3.57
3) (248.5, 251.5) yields 3.03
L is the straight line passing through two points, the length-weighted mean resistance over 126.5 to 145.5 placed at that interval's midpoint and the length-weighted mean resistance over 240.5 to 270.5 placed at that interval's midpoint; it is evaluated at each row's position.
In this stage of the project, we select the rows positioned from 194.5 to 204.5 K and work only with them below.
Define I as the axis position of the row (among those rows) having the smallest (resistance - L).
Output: 196.0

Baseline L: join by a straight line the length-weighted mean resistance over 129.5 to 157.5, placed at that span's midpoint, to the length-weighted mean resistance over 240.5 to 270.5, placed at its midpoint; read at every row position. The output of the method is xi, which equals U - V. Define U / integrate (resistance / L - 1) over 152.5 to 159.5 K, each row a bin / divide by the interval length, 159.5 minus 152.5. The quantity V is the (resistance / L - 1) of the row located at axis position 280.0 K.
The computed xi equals -0.37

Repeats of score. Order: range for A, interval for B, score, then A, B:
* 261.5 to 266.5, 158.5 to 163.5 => -5.1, 3.55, 2.01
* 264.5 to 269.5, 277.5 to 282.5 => -3.1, 3.56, 4.03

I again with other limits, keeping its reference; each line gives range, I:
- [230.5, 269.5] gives 241.0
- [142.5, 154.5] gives 153.0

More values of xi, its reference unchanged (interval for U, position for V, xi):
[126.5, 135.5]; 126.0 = -0.01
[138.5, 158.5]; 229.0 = 0.05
